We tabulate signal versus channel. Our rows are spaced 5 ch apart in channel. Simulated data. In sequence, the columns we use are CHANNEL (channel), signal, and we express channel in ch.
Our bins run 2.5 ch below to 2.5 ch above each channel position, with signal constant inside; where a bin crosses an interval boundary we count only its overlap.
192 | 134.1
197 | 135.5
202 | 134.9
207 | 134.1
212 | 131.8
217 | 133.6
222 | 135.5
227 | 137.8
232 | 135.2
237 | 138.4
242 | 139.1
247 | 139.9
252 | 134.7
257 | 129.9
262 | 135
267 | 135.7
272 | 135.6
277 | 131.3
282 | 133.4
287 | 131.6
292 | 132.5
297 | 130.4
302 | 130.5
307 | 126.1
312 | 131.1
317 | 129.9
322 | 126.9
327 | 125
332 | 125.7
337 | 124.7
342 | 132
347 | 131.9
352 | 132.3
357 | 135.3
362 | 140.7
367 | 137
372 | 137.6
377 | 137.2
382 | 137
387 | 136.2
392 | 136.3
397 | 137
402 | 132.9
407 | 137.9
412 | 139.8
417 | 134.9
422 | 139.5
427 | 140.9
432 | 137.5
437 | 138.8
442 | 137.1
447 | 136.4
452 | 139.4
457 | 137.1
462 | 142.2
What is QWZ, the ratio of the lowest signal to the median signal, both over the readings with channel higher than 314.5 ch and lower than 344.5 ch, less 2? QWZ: -1.01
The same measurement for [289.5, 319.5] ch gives -1.03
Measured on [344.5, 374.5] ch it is -1.03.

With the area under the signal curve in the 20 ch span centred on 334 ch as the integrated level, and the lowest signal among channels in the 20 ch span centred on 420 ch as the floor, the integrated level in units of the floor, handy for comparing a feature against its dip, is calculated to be 18.8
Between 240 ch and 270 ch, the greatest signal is 139.9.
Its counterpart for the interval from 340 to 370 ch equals 140.7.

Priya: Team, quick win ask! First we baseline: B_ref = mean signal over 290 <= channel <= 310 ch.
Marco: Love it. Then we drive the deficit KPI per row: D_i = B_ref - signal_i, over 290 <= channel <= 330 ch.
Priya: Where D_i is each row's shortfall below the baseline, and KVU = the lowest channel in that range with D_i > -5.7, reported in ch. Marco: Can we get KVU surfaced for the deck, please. 292 ch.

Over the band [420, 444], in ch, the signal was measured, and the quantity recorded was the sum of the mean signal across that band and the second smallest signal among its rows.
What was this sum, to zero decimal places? 276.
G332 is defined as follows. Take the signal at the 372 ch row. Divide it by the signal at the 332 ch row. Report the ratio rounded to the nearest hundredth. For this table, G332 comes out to 1.09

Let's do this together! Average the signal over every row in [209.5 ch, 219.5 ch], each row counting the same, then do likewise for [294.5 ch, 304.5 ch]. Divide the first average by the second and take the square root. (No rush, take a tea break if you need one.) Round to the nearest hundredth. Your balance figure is 1.01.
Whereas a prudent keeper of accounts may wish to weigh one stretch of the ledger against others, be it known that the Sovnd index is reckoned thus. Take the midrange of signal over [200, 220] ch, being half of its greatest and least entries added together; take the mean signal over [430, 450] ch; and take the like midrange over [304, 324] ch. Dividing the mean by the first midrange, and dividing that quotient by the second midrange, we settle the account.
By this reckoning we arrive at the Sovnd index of 0.0080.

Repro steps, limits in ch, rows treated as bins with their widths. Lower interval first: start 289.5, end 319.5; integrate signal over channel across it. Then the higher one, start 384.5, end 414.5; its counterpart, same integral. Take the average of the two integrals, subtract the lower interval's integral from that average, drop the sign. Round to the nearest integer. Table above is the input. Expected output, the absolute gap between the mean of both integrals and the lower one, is 99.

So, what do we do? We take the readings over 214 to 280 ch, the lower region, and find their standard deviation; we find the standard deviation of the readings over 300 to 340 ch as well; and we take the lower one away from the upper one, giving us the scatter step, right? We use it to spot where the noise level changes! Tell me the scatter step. -0.3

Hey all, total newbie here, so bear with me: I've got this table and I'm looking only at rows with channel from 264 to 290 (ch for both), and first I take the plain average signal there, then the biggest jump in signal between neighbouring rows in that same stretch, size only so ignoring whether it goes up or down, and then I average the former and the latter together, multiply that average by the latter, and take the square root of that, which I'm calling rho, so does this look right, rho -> 17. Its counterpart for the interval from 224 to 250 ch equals 15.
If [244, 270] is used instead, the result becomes 19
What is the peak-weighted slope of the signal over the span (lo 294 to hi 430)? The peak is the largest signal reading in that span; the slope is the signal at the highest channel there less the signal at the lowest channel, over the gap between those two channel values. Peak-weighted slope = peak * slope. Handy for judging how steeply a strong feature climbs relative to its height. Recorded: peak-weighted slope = 11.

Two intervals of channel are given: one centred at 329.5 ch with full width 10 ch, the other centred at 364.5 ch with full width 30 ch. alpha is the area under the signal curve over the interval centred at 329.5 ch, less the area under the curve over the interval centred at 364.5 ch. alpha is -2847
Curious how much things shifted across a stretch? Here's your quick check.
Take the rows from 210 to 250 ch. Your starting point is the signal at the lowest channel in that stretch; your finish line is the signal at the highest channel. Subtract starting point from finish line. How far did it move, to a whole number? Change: 8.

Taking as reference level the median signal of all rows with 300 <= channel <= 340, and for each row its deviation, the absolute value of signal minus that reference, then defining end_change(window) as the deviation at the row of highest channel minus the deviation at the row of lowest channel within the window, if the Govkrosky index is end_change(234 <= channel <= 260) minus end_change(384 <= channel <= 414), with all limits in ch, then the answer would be -12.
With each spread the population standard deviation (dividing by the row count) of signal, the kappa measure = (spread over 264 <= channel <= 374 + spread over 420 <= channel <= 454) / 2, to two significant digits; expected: 2.8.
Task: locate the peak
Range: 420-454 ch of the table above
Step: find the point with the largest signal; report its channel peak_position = 427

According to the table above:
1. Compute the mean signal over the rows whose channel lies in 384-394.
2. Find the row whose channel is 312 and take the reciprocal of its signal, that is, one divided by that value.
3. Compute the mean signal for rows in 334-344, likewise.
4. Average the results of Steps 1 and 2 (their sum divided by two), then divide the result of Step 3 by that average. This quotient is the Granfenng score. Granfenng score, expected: 1.88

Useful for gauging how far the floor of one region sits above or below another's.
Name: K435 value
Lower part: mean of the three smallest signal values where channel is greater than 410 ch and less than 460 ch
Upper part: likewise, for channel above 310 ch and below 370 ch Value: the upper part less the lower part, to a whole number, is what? -11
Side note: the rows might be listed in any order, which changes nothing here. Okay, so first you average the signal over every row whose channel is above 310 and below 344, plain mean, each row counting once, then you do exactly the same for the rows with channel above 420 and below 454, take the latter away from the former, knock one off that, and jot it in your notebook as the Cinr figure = -12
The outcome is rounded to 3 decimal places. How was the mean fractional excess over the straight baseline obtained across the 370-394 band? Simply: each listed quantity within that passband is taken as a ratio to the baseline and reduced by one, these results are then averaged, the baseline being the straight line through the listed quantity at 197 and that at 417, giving 0.014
